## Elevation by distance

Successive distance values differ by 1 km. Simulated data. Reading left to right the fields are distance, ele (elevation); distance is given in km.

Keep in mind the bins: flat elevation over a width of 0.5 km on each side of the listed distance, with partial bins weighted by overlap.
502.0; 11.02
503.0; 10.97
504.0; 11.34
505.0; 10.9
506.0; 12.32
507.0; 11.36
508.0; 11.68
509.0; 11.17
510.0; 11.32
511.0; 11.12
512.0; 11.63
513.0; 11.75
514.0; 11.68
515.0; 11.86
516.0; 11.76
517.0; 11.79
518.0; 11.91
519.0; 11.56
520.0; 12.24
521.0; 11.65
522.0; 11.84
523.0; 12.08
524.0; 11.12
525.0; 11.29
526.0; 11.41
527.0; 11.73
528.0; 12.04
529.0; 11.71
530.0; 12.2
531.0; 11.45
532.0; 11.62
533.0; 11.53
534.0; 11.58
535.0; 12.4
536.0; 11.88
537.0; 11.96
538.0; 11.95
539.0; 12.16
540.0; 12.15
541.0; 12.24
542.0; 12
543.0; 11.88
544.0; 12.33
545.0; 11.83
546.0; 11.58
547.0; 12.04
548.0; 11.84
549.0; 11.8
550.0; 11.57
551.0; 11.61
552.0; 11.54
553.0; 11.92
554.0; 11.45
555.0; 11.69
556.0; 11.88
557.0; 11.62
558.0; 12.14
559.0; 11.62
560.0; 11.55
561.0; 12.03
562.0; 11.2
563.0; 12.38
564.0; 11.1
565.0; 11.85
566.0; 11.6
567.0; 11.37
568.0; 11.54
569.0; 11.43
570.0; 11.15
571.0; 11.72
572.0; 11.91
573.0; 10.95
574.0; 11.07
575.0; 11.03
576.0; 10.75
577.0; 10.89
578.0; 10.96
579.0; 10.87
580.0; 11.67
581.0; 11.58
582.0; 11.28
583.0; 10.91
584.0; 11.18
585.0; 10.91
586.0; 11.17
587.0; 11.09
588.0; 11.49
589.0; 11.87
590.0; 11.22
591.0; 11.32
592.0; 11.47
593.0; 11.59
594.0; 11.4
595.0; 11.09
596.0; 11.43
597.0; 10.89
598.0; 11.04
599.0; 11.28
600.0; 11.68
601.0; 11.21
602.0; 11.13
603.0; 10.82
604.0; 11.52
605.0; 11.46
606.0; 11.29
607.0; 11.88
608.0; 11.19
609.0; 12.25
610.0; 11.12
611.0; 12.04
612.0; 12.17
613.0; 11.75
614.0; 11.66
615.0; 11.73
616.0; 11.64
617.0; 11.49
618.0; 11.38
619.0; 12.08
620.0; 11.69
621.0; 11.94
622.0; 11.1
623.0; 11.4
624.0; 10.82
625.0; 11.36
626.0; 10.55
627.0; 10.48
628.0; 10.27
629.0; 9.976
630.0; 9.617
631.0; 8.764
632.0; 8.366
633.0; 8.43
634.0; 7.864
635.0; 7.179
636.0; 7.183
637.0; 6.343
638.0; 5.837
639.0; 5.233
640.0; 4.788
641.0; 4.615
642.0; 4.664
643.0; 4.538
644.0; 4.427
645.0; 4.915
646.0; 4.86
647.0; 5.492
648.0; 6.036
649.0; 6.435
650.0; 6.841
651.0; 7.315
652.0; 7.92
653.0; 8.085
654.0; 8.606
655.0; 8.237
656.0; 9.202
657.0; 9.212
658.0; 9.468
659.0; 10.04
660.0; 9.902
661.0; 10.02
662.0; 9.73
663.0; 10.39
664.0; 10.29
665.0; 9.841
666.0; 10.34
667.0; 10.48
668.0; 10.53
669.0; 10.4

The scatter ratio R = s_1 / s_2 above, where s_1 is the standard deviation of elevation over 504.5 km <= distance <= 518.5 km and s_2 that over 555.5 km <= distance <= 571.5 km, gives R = 1.0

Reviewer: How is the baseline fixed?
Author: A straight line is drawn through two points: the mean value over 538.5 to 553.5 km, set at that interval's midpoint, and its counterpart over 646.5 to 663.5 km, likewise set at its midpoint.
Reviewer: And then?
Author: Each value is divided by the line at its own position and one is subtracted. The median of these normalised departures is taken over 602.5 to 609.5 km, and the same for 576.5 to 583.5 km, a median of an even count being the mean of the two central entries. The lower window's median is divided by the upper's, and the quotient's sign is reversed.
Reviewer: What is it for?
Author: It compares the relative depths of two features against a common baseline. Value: -0.13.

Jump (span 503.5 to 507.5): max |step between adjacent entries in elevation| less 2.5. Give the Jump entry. -1.08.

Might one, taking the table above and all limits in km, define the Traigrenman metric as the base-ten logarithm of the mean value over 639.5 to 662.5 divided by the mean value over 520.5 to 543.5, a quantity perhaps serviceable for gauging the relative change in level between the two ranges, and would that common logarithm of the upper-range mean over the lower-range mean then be -0.22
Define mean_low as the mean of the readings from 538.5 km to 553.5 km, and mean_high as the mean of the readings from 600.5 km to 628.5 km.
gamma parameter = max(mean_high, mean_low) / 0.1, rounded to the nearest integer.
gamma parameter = 119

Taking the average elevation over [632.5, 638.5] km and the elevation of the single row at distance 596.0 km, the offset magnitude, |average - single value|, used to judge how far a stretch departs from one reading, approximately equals 4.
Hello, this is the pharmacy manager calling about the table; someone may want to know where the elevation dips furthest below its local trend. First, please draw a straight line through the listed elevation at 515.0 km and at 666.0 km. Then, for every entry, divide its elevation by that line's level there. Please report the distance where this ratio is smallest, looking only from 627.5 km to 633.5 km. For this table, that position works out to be 632.0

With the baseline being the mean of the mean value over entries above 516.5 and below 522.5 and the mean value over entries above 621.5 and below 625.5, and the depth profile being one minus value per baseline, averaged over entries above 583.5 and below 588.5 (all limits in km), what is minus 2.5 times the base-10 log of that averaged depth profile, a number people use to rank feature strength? 3.8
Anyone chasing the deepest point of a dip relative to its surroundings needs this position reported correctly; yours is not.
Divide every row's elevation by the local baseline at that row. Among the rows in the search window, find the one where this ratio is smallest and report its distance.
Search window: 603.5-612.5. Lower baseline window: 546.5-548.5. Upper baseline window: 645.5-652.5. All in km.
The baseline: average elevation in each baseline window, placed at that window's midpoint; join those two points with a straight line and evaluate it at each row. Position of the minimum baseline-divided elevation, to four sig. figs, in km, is 606.0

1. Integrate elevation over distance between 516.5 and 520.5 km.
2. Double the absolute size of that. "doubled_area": 95.0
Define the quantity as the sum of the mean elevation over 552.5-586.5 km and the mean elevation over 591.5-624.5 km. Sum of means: 22.9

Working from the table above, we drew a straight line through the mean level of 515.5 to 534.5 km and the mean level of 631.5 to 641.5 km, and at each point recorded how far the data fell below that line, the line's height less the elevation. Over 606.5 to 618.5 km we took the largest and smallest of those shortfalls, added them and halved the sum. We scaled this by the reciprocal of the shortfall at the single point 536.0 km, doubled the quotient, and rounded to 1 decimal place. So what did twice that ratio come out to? 11.5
